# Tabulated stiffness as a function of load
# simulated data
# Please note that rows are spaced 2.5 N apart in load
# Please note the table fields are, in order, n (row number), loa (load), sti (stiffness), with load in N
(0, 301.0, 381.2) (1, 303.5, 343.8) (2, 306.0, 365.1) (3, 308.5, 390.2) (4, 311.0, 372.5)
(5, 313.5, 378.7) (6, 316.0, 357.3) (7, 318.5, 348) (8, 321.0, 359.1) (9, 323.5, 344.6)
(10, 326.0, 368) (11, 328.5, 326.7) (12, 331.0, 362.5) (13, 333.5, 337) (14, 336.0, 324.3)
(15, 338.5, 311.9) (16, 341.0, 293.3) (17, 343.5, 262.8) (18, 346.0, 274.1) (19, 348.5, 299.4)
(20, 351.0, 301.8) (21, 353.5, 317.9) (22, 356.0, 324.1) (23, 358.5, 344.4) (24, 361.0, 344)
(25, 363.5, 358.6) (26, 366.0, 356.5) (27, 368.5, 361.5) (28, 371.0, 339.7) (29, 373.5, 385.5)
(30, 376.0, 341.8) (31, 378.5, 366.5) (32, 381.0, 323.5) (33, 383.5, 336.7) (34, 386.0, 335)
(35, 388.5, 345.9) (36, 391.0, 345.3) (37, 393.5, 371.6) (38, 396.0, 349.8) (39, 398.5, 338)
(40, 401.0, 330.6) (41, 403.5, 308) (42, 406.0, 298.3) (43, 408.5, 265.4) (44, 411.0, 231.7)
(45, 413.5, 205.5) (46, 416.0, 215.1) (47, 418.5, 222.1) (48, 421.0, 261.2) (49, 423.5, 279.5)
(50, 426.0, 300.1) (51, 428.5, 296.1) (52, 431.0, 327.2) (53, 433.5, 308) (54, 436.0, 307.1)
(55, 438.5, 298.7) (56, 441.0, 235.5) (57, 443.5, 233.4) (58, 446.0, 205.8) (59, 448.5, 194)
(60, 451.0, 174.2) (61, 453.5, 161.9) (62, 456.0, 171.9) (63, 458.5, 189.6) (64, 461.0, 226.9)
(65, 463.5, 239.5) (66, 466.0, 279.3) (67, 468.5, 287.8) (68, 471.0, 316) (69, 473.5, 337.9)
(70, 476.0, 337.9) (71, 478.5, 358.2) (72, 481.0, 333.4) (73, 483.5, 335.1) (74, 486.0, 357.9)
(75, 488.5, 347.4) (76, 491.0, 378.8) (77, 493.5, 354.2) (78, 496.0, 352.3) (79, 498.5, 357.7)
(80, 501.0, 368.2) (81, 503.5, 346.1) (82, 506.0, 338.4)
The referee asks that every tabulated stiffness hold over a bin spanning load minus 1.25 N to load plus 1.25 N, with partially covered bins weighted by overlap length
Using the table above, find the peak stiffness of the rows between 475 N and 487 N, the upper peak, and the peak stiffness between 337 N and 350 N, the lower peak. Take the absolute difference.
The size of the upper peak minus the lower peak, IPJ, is 46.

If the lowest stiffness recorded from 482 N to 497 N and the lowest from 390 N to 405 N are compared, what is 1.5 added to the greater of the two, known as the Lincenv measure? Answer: 337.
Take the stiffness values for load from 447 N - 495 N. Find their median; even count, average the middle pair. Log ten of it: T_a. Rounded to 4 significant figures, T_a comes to 2.500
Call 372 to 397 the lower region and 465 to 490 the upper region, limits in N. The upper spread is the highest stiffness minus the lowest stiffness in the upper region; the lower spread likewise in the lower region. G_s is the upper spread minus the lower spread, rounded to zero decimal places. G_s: 17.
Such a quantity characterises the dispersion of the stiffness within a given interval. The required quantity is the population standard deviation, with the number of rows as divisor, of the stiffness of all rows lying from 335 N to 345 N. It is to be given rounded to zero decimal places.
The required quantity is 23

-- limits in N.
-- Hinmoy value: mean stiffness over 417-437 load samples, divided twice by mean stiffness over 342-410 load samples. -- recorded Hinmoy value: 0.0026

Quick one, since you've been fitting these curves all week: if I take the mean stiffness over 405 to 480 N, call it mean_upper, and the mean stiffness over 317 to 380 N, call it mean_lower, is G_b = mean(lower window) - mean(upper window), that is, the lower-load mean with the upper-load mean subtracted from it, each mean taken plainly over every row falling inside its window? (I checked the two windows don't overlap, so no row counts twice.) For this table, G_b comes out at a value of 75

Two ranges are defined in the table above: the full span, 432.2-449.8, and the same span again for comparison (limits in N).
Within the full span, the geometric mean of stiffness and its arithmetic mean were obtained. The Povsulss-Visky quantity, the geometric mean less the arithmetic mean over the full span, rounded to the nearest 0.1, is -4.1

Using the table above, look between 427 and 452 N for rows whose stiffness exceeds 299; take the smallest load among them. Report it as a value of 431.0 N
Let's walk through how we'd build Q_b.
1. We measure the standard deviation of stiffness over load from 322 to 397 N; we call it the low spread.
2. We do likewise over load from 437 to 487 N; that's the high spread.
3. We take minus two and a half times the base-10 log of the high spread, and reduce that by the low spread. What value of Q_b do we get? -33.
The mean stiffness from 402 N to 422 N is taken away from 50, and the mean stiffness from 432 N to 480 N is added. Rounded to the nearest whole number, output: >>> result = 55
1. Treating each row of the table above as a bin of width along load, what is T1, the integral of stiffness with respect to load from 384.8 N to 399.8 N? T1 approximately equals 5214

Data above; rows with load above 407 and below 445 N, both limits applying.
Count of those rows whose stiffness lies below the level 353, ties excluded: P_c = 15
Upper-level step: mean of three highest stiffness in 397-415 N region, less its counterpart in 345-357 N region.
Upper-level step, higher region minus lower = 11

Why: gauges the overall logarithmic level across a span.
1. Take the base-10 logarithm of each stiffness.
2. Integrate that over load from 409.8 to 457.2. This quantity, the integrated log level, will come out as 113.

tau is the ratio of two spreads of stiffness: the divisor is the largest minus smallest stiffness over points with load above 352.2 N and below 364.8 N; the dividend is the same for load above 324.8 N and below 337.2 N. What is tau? 1.1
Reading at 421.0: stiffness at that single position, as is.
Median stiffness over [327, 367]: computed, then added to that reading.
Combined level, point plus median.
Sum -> 585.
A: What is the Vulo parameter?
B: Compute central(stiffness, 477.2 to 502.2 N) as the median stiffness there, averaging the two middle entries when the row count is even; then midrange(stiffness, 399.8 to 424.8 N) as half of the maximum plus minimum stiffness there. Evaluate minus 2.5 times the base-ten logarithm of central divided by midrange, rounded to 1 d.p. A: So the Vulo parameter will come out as -0.3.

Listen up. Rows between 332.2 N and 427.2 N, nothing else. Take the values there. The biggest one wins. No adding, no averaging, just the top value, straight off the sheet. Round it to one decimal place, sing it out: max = 385.5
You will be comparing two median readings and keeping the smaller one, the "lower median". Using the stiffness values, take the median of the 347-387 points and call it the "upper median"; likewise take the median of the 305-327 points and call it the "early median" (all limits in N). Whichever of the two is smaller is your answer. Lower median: 341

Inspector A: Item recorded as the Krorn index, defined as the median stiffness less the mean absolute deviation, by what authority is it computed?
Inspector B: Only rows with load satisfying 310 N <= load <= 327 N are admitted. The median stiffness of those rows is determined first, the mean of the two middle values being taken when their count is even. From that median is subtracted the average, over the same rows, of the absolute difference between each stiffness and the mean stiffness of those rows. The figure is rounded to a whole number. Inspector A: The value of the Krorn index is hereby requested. 349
